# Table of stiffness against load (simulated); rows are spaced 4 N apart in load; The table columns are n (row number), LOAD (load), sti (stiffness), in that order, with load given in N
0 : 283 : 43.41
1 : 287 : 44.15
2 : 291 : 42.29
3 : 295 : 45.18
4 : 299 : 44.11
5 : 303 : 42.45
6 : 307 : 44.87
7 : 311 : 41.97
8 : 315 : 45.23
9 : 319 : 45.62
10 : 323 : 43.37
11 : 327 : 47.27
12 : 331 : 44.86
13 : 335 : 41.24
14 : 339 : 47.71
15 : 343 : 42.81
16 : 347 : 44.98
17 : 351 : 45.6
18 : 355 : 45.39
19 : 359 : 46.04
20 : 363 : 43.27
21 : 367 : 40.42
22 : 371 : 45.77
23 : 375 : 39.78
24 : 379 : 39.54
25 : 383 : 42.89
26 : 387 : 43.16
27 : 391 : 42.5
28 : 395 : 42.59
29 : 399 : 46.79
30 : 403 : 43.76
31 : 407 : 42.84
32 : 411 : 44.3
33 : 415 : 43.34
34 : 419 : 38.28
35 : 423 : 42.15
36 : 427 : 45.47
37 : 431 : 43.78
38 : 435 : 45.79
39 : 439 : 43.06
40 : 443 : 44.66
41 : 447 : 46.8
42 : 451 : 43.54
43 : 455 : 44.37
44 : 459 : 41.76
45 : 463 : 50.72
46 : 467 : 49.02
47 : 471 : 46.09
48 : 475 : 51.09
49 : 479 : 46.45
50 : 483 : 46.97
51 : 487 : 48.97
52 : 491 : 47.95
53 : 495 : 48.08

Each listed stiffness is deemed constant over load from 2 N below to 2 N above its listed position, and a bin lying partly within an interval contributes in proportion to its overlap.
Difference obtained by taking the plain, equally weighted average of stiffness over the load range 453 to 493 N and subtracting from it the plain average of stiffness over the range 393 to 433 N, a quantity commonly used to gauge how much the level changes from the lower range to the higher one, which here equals 4.0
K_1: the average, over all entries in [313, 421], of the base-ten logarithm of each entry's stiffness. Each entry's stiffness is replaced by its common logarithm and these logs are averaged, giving 1.640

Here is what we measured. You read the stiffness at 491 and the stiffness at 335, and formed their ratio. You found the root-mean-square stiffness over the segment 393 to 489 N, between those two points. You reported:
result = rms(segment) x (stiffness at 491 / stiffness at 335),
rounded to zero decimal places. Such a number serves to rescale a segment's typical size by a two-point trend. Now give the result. 53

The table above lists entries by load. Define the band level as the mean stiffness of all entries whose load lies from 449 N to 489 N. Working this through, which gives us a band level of 46.9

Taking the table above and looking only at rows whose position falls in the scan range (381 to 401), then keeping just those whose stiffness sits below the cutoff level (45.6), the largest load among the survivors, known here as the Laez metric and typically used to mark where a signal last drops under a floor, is 395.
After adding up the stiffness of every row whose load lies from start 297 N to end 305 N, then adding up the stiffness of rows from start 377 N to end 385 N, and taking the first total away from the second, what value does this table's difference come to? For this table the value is -4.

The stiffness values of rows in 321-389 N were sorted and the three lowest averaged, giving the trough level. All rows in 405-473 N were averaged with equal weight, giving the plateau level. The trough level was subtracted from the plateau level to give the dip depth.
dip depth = 5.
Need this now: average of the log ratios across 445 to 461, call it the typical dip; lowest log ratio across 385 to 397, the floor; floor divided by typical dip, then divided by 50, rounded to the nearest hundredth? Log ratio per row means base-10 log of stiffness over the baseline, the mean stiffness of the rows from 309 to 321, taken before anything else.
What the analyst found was 0.19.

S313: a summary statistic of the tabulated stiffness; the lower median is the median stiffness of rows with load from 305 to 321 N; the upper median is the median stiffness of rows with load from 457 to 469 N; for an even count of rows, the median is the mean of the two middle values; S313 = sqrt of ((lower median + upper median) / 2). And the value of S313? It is 6.86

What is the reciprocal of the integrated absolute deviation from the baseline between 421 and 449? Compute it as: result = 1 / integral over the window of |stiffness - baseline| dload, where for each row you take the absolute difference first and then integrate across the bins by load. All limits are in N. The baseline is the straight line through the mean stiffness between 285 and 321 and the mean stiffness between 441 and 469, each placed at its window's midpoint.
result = 0.0251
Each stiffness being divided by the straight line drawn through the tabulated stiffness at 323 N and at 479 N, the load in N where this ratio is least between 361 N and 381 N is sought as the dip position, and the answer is 379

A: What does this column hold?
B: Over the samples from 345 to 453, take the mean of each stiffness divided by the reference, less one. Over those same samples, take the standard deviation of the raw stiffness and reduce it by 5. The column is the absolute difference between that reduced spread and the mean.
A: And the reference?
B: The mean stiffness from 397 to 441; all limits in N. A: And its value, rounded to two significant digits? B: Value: 2.8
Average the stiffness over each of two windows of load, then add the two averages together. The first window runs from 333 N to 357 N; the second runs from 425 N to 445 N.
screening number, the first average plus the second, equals 89.2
